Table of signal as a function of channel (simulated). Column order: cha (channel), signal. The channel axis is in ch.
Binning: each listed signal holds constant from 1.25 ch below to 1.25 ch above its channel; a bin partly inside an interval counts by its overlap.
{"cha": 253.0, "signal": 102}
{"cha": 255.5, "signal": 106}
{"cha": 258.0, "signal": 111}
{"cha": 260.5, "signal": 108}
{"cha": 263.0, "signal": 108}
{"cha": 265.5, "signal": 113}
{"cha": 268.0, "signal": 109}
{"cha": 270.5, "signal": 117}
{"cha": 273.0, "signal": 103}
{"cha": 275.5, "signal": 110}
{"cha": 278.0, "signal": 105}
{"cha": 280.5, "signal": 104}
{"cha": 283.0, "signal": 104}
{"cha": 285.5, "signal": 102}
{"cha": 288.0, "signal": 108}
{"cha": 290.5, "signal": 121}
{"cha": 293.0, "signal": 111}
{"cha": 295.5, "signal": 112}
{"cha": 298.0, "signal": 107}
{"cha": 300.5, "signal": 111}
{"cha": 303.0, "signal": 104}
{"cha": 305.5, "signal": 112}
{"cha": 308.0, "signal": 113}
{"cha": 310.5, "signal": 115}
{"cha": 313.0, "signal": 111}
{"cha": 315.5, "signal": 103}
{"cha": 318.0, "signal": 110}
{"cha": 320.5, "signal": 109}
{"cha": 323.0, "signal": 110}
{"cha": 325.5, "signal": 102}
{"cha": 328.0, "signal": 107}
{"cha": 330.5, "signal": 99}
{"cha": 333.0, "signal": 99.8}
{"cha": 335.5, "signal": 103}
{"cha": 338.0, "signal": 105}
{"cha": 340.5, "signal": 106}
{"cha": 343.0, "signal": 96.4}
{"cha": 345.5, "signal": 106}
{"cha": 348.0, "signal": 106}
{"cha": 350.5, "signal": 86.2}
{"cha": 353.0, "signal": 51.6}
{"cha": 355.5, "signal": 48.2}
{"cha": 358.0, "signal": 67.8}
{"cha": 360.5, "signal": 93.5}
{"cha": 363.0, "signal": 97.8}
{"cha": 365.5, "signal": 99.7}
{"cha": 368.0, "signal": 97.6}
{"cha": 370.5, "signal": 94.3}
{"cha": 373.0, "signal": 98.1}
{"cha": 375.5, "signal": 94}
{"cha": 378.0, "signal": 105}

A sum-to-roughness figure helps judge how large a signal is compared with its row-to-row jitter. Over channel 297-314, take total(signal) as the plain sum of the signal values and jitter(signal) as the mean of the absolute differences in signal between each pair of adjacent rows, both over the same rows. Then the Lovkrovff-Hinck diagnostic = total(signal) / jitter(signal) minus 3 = 175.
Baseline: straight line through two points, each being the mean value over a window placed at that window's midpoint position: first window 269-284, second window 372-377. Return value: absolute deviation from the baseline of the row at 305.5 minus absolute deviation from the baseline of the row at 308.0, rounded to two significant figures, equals -1.3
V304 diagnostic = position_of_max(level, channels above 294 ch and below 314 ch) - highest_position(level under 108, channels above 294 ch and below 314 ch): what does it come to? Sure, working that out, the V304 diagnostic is 7.5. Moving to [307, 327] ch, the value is -15.0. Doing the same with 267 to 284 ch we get -12.5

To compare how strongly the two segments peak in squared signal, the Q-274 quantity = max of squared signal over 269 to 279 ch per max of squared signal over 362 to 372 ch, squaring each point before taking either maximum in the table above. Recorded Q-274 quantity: 1.38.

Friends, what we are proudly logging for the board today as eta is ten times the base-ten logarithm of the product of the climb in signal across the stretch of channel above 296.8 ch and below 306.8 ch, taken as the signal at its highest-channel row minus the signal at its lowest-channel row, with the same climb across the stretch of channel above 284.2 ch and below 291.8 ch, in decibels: 19.8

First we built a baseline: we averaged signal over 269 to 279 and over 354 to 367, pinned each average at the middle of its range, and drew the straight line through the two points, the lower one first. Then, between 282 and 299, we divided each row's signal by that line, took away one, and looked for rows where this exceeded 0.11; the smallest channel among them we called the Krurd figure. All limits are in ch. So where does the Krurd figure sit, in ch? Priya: 290.5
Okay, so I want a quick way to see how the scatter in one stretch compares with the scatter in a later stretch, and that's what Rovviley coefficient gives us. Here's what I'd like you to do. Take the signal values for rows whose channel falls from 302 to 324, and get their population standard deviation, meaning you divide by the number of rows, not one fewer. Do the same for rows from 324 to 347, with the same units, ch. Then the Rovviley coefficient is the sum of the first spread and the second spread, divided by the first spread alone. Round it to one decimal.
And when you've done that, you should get 1.9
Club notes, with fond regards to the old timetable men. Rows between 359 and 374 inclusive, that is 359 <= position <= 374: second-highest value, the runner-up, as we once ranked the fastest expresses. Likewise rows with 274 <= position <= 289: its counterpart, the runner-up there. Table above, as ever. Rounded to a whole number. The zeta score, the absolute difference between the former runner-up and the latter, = 10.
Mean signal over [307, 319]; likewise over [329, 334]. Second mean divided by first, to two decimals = 0.90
